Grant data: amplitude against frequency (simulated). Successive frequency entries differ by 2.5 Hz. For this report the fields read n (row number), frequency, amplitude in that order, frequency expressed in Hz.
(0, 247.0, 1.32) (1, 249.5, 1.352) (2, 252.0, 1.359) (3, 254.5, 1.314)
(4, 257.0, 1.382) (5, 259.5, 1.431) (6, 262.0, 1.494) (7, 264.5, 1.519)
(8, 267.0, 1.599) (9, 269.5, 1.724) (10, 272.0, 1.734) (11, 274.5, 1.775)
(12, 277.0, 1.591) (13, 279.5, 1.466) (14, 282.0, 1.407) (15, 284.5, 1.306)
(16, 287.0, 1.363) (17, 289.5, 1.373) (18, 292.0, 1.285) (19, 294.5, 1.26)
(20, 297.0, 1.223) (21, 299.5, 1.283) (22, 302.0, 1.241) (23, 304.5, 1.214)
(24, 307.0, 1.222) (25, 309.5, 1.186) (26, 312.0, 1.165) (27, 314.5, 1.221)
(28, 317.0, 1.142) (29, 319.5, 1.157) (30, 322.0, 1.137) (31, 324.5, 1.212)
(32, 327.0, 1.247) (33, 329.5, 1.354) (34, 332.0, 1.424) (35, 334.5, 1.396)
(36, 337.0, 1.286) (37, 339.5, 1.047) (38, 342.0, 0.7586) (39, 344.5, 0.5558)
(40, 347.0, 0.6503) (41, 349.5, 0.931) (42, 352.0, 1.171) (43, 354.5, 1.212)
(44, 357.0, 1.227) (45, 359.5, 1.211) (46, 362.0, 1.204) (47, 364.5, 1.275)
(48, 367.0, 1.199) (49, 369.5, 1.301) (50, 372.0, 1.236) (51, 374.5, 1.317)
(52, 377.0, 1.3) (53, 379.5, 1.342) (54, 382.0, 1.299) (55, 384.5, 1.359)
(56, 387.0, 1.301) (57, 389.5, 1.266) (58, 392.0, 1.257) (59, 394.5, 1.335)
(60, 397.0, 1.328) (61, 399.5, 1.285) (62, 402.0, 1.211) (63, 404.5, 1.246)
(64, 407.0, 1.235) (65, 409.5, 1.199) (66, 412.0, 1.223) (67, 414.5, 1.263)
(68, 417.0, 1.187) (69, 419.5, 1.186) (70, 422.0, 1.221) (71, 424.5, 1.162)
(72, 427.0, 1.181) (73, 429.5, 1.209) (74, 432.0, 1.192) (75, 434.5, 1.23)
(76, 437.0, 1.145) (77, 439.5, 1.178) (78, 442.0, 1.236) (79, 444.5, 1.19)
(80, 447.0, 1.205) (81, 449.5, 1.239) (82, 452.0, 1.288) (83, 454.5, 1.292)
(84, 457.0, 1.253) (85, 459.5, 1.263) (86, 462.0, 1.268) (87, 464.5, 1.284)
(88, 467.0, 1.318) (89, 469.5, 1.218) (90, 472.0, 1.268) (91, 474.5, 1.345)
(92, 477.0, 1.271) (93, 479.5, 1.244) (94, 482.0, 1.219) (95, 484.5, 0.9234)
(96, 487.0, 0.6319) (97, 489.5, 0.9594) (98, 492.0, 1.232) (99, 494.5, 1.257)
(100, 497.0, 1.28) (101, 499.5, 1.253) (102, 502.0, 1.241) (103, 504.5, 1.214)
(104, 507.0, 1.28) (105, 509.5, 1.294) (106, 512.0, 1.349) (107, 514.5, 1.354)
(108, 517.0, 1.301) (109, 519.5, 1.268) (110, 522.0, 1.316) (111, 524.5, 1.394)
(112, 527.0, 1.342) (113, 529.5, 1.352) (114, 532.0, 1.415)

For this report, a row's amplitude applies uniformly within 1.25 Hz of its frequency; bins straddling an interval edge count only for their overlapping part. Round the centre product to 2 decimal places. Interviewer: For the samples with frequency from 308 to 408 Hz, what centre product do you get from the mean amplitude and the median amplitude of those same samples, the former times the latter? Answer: 1.48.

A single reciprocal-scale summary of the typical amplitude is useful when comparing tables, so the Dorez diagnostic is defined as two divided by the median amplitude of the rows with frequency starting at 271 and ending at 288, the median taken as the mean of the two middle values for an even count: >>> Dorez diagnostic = 1.36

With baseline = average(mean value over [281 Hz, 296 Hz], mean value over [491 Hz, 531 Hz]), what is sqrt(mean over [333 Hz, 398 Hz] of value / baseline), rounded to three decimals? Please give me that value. 0.949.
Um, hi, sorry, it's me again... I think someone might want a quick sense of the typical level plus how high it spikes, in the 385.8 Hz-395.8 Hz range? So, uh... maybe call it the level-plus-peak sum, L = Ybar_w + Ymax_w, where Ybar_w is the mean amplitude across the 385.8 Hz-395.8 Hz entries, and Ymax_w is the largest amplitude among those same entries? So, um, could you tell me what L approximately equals 2.62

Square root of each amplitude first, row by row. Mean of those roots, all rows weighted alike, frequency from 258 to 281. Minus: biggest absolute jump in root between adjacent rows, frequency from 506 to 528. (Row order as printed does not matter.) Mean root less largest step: 1.23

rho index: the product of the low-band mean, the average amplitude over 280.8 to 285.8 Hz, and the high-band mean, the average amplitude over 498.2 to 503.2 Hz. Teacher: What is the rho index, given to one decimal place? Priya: 1.7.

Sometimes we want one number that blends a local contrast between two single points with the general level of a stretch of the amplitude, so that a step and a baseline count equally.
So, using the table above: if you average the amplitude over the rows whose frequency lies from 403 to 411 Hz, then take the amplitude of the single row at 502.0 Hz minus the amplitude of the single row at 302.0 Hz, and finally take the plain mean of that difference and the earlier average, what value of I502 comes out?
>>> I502 0.61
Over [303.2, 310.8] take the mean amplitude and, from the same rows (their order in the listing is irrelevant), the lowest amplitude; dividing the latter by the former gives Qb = 0.982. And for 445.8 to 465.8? 0.955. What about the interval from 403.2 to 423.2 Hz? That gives 0.972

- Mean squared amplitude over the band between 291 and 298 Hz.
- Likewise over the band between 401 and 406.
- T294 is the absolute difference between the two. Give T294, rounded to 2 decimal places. 0.07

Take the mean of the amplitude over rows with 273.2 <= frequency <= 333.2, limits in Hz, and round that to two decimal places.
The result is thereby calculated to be 1.30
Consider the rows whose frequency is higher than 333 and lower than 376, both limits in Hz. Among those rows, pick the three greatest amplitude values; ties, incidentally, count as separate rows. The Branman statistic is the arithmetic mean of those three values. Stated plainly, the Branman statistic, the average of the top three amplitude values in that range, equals 1.34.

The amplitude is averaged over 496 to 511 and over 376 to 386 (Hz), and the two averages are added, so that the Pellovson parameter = 2.59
